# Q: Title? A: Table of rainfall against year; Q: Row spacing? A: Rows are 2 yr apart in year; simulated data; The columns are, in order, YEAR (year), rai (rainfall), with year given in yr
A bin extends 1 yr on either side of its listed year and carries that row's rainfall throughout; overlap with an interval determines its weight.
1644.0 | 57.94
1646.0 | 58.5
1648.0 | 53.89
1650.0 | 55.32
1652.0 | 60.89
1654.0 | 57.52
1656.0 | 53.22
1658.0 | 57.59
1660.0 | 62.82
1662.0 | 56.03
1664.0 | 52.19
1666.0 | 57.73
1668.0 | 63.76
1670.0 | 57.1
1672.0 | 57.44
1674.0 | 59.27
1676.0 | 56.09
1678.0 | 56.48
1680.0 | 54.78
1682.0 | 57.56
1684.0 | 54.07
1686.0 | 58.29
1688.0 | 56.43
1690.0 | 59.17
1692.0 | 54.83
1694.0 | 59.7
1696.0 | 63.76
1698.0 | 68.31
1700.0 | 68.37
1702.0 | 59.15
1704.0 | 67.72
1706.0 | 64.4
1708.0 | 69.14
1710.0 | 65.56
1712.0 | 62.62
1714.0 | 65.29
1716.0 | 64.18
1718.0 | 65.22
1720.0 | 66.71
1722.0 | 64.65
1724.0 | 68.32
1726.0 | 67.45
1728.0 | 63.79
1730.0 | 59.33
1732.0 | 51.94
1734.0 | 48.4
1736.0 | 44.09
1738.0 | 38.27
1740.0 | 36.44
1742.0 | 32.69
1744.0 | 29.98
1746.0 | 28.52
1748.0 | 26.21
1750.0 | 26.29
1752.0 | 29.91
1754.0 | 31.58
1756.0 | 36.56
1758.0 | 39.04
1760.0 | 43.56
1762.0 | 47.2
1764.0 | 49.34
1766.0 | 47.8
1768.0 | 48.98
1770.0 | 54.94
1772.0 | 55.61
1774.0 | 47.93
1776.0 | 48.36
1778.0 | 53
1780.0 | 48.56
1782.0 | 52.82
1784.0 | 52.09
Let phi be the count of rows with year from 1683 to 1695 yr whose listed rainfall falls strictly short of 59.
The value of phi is 4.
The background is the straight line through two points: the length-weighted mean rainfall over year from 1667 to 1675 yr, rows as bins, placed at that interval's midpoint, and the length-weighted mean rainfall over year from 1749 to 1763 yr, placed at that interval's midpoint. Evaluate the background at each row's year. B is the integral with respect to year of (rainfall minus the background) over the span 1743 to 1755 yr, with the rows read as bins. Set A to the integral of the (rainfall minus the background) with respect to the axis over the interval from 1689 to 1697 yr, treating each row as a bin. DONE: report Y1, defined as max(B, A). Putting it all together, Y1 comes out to 48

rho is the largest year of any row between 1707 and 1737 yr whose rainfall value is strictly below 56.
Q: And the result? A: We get 1736.0 yr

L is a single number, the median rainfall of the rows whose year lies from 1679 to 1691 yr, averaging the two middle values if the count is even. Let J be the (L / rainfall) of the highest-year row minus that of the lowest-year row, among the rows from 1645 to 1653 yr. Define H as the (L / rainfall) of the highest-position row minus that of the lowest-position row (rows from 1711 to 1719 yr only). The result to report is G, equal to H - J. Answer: 0.00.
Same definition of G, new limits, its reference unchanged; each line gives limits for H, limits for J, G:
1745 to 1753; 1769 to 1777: -0.23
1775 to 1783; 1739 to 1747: -0.53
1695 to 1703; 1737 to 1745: -0.34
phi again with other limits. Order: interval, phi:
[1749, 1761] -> 6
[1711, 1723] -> 0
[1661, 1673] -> 5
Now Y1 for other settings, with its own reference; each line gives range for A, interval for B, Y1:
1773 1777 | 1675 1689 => 68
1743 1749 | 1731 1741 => 21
